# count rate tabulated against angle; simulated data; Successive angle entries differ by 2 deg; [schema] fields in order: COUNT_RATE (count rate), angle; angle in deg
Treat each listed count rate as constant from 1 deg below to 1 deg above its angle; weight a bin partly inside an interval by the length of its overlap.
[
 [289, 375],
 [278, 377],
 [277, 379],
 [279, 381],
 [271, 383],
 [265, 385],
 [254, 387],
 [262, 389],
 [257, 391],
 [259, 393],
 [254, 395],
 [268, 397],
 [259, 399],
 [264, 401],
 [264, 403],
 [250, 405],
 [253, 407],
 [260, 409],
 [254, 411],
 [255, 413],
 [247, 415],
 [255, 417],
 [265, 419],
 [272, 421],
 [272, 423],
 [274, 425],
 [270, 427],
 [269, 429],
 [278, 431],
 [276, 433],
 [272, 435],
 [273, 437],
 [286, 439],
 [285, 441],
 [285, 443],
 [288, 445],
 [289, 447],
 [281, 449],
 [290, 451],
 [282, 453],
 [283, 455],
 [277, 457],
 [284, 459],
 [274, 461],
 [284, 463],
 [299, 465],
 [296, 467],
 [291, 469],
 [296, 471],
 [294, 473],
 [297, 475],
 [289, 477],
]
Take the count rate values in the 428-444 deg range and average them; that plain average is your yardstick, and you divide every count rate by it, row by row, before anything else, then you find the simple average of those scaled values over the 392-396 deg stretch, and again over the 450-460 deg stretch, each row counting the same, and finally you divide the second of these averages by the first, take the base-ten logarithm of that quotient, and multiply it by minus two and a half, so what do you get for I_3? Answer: -0.11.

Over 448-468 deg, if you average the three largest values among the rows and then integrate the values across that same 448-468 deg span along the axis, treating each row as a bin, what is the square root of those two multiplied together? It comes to 1297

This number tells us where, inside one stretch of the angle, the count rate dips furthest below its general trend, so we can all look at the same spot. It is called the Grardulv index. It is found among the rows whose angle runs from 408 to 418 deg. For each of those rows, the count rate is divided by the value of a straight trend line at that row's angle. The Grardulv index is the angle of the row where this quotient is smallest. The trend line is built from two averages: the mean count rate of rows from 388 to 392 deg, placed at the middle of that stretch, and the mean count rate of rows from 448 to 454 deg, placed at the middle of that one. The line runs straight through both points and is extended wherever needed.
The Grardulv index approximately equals 415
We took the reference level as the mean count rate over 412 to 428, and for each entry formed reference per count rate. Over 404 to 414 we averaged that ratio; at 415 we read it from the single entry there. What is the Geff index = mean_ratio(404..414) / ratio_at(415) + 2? 2.97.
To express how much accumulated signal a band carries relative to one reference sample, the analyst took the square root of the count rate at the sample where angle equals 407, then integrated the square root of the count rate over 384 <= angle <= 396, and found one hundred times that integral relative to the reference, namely 1213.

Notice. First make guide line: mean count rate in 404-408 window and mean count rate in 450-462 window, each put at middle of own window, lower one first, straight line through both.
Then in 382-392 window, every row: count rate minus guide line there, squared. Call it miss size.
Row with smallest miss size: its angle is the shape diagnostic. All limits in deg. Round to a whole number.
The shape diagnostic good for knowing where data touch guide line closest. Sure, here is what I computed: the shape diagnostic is 387 deg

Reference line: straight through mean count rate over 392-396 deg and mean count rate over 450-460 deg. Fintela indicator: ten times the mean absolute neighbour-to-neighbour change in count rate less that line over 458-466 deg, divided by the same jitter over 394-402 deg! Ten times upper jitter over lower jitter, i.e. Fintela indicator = 13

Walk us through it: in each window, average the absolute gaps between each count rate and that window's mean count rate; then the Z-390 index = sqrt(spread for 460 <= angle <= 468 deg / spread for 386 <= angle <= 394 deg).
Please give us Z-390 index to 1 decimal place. 1.9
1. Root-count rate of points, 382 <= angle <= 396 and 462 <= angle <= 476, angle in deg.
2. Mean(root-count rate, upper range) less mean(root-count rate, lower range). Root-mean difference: 1.0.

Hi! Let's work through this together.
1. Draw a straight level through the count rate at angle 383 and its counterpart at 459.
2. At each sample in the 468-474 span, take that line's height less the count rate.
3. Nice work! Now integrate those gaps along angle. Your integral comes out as -46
